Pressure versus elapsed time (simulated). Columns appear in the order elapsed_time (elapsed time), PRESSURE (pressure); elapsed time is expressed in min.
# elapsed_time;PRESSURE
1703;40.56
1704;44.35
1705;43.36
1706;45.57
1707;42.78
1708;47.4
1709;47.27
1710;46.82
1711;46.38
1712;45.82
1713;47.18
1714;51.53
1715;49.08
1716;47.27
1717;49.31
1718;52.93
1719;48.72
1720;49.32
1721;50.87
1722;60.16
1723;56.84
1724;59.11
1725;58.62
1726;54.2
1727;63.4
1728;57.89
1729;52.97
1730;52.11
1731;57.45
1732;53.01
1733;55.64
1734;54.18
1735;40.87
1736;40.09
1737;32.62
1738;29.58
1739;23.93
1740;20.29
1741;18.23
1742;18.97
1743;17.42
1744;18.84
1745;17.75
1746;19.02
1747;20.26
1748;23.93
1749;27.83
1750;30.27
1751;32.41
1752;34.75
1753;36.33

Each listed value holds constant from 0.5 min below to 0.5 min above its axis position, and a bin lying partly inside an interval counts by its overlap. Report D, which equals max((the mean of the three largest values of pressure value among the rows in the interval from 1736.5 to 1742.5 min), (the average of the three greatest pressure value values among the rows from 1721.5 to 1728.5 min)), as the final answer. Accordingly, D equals 60.9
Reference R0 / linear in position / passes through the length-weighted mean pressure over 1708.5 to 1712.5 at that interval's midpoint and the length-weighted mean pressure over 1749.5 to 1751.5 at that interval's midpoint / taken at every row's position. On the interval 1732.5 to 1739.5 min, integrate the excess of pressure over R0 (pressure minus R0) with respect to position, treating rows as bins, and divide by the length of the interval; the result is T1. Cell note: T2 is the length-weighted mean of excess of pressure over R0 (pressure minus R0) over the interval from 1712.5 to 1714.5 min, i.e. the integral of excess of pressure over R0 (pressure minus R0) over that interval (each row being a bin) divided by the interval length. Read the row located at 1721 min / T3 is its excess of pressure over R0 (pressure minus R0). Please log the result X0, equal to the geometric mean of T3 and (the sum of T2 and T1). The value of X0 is 7.4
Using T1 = 3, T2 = 4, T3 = 8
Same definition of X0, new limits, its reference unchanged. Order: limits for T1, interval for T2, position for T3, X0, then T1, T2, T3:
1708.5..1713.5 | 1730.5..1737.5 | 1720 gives 8.1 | 0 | 10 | 6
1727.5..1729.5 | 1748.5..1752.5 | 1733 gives 16.6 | 16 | 0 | 18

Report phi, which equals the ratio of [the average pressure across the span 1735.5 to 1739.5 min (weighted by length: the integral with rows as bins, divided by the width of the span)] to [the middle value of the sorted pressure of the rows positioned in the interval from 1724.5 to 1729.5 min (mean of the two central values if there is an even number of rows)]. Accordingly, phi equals 0.5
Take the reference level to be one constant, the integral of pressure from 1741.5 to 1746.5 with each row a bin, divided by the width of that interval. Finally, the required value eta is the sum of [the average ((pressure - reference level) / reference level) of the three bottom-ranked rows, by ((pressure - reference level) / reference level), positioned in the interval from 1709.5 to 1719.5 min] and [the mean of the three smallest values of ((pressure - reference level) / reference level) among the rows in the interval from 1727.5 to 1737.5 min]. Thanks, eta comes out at 2.6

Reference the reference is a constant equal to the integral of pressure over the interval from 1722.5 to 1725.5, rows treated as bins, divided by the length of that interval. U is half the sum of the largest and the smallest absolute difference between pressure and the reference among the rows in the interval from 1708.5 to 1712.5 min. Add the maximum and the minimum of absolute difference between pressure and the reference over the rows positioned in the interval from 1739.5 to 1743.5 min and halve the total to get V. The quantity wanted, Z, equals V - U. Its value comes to 28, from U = 12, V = 39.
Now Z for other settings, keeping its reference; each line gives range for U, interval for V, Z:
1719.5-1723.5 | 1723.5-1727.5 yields -2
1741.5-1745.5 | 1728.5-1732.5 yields -37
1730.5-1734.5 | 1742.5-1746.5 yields 37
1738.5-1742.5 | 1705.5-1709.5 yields -24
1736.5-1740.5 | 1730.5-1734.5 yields -29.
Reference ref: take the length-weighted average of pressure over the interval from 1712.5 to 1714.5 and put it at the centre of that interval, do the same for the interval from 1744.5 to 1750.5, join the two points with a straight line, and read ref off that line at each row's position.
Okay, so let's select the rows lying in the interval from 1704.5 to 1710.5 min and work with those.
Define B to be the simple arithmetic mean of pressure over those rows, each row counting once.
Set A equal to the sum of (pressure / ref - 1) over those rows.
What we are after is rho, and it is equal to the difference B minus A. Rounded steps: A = -0.9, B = 46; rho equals 46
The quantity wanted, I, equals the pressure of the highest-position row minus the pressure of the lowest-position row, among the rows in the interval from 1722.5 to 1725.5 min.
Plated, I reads 2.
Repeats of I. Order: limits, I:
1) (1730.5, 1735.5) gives -17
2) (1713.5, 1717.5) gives -2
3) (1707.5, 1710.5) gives -1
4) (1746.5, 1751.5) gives 12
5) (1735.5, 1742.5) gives -21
